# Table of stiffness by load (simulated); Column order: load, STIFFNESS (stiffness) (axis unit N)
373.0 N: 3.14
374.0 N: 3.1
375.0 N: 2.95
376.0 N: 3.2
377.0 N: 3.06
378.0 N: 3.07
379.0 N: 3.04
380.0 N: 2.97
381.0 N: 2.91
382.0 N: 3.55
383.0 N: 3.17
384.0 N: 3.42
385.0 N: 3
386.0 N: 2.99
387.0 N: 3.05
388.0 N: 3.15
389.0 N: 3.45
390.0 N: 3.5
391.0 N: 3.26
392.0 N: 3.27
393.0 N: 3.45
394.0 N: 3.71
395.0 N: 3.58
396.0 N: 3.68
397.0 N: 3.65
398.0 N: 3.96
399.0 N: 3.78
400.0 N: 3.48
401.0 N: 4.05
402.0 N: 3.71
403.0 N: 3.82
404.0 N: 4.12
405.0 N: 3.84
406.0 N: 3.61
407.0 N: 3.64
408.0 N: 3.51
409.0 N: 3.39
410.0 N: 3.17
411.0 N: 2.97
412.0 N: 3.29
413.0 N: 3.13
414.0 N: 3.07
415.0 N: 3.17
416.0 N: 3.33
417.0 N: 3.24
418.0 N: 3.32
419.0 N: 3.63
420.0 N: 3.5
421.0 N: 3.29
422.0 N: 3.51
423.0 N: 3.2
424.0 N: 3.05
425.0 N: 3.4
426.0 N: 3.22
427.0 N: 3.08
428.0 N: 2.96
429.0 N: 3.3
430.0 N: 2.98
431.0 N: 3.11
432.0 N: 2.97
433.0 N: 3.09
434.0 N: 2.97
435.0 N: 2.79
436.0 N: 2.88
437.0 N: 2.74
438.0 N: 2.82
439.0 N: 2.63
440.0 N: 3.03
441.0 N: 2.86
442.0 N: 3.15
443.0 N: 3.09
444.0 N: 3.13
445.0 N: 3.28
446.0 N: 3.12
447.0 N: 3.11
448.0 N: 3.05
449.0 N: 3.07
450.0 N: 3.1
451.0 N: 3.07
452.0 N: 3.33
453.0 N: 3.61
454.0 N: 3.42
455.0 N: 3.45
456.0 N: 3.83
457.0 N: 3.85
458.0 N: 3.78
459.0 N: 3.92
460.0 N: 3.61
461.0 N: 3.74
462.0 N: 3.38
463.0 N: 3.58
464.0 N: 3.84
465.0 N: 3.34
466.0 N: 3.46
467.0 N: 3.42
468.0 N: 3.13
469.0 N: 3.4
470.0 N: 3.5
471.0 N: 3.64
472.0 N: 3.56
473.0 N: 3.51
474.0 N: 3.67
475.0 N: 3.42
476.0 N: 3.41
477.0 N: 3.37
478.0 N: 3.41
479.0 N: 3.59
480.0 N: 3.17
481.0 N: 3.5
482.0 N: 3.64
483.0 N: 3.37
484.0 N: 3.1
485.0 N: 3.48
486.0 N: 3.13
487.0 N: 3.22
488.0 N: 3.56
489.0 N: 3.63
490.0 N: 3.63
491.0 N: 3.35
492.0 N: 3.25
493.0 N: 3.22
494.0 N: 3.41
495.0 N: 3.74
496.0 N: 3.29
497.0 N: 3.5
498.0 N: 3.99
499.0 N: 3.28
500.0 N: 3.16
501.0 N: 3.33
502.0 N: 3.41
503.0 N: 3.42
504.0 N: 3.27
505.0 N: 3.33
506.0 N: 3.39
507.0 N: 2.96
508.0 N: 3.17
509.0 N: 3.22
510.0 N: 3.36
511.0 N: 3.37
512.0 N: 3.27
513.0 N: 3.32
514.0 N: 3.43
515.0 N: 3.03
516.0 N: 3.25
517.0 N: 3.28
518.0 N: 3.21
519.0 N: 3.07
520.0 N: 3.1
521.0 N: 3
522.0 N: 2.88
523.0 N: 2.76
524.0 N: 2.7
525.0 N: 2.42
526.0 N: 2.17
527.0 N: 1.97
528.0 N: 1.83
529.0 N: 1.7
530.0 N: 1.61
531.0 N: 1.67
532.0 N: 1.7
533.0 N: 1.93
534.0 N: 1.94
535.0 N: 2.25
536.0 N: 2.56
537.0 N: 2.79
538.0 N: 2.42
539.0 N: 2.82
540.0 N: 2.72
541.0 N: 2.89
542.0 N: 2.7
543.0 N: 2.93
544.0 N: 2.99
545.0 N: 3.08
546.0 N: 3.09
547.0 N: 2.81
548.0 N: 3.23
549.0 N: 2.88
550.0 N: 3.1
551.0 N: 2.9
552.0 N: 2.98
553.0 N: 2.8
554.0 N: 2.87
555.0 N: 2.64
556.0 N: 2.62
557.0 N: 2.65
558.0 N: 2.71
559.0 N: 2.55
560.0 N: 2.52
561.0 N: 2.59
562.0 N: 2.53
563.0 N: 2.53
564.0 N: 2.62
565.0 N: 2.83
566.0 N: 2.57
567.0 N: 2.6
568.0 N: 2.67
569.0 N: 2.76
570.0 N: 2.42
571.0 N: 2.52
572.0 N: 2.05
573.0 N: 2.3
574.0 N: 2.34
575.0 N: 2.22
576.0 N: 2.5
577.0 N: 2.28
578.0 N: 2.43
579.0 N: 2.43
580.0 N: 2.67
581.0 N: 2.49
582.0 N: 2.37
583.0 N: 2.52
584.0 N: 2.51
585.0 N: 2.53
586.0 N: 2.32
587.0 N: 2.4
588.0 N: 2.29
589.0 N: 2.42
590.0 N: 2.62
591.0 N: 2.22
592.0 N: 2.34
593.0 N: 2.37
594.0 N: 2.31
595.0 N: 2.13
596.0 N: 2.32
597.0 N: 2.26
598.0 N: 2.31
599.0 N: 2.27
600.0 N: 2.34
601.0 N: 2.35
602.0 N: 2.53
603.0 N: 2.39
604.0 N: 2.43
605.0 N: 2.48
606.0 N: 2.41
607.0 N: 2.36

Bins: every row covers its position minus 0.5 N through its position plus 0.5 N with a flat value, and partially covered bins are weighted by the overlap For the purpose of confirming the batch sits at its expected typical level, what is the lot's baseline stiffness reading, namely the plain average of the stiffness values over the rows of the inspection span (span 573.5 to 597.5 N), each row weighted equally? 2.39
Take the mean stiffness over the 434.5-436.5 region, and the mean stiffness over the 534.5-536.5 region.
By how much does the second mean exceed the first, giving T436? -0.43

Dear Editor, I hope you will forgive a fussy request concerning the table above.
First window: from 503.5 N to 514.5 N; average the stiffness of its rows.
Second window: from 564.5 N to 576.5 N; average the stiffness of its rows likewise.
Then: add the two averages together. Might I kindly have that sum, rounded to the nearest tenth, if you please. 5.8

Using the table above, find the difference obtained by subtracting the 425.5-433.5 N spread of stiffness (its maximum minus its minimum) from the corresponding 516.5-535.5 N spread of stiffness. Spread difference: 1.3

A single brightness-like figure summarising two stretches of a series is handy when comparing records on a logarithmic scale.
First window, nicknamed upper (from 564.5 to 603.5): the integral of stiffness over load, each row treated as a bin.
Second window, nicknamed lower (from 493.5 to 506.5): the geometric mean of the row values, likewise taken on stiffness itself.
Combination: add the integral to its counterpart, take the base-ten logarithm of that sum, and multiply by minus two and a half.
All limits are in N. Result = -5.0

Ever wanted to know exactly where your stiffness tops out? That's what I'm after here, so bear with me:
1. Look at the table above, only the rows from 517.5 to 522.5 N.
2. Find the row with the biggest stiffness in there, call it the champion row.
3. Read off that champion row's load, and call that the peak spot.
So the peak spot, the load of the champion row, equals 518.0 N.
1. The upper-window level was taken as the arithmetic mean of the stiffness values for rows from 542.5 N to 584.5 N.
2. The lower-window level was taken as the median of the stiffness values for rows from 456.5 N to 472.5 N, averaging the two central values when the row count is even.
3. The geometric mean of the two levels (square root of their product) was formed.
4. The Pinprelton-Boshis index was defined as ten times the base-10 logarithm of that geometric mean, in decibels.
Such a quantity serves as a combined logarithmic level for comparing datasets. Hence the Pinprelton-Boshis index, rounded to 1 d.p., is 4.9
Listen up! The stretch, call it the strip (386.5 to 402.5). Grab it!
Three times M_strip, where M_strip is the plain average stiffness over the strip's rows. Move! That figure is 10.6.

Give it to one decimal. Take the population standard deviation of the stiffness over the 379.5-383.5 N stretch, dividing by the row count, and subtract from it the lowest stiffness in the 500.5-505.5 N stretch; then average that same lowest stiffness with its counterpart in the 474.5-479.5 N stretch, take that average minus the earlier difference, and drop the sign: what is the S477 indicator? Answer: 6.3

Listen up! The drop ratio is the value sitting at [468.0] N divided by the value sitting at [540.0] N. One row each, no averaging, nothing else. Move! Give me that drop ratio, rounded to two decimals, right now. 1.15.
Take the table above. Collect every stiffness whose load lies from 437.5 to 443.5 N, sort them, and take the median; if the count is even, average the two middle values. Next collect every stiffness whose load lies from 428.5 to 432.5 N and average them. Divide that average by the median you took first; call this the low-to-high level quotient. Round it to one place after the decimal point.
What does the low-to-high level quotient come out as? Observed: 1.0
